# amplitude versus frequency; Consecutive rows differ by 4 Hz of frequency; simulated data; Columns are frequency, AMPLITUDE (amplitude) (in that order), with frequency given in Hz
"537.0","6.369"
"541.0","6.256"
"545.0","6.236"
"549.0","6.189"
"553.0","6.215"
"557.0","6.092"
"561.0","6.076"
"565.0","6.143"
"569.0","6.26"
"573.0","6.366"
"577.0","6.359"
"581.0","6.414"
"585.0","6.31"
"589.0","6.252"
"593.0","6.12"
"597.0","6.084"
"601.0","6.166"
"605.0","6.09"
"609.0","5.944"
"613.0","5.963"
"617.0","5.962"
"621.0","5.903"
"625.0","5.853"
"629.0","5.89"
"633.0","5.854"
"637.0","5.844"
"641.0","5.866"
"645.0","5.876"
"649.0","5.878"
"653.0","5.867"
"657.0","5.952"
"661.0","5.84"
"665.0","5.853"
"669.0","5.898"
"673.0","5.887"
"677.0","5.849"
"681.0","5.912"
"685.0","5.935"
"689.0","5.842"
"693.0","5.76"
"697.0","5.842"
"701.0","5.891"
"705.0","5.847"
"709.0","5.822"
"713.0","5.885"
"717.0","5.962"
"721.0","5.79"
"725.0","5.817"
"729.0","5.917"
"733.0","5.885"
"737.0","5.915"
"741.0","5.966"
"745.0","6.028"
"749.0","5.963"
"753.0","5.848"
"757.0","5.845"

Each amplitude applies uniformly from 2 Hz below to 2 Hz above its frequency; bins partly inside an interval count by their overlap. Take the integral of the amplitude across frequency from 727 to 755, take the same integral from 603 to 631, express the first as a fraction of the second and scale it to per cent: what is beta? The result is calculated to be 100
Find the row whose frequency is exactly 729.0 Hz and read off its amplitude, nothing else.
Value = 5.917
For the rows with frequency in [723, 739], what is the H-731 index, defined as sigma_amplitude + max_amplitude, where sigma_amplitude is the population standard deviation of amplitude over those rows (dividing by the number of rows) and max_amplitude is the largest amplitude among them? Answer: 5.96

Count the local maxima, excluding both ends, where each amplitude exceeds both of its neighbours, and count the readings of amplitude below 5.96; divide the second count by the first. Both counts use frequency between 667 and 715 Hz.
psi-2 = 6.0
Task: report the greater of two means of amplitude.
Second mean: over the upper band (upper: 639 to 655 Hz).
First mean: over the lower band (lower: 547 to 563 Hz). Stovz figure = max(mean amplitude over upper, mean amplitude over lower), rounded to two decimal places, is 6.14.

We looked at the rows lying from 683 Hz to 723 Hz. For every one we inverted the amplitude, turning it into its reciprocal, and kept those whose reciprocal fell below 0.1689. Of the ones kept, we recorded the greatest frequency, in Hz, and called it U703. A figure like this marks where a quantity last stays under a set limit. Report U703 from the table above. 717.0 Hz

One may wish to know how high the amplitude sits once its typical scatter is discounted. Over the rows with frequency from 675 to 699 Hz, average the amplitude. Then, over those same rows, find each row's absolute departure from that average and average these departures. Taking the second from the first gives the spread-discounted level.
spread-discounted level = 5.81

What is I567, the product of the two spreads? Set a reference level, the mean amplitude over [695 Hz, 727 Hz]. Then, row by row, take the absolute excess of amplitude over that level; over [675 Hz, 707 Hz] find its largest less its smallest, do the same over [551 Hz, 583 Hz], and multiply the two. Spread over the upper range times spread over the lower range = 0.030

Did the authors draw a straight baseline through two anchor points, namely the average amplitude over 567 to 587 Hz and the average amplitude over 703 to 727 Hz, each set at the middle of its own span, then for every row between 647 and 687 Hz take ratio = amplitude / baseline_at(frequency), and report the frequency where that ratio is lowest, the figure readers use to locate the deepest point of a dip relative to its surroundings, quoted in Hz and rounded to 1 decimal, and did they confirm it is 649.0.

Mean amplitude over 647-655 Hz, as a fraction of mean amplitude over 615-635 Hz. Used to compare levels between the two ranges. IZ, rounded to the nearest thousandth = 0.997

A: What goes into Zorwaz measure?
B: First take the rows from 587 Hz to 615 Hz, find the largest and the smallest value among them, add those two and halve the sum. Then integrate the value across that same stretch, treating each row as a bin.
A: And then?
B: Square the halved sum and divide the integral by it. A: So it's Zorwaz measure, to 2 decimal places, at 4.58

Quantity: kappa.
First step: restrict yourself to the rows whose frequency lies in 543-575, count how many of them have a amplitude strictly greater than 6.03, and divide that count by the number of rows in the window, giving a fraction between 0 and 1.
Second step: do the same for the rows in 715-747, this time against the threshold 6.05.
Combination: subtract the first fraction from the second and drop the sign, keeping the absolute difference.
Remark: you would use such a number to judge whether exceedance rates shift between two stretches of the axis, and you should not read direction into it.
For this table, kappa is 1.0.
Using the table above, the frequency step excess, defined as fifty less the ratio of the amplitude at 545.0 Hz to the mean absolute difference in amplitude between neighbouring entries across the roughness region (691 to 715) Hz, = -69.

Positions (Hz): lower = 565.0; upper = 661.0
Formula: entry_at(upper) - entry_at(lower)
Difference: -0.30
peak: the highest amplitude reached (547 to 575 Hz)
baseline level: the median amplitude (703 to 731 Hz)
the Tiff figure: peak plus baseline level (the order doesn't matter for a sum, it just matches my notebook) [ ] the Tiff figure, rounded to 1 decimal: 12.2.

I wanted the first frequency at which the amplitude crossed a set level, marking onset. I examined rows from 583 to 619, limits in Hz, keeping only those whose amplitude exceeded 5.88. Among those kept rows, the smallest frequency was 585.0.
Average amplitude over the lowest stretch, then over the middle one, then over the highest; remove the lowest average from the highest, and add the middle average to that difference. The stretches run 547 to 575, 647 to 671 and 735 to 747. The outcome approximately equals 5.66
